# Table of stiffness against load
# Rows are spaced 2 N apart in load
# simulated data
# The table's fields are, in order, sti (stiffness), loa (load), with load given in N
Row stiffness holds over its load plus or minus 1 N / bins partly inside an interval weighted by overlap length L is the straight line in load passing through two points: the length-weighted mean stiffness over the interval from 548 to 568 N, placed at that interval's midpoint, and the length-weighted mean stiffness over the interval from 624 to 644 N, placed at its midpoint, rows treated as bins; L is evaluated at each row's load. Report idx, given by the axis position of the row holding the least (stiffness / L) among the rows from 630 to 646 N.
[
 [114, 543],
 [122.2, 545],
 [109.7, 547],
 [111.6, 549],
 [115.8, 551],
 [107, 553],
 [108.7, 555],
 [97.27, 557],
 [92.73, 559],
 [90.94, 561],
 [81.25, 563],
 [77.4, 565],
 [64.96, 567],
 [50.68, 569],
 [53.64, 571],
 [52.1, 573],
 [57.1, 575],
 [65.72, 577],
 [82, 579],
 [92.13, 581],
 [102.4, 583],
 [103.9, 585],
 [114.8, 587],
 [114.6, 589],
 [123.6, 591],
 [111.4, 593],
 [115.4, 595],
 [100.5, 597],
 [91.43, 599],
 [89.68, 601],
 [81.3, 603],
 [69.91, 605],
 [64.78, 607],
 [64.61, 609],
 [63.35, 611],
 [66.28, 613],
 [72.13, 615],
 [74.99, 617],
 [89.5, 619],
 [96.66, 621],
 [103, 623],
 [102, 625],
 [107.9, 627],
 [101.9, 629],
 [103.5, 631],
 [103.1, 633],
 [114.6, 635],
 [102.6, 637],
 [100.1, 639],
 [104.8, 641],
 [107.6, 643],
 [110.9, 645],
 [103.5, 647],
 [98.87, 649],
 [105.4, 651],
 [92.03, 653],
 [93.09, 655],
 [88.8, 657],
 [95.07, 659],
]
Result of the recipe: 639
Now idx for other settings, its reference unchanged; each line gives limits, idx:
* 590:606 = 605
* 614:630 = 615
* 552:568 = 567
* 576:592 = 577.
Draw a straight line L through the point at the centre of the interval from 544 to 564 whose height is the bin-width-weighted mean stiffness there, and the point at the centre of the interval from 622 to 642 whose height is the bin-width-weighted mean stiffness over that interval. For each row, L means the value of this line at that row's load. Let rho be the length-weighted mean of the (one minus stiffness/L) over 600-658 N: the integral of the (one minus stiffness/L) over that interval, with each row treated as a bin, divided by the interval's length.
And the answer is 0.12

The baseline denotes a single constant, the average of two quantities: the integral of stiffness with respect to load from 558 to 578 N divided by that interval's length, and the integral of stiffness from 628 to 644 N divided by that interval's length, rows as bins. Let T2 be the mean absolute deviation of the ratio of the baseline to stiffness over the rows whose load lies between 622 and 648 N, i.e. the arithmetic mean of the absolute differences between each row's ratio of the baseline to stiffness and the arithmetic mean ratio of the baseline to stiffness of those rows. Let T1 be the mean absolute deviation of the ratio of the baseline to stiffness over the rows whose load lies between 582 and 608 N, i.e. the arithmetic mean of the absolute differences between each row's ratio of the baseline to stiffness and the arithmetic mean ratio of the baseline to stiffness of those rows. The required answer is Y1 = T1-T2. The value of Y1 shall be 0.13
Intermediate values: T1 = 0.15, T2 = 0.02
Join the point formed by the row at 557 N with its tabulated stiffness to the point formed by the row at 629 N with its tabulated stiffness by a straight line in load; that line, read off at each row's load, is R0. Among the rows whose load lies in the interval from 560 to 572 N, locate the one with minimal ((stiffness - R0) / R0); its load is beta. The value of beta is 569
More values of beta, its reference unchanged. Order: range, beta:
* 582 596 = 583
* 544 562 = 561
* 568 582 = 569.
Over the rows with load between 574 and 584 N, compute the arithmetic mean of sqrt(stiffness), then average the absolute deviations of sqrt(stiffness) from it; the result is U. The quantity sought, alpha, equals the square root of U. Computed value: 0.9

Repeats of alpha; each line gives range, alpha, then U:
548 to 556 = 0.4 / 0.1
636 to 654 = 0.4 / 0.2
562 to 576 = 0.8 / 0.6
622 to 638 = 0.4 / 0.2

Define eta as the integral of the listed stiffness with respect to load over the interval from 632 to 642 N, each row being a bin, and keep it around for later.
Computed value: 1050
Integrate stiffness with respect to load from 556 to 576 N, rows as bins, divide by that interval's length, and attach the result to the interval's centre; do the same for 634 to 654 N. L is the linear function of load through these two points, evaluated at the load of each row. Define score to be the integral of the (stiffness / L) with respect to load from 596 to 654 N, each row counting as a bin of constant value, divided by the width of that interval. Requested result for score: 0.96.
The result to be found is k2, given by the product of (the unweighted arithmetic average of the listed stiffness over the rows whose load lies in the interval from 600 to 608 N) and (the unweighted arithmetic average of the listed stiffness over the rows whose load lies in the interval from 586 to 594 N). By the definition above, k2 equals 8872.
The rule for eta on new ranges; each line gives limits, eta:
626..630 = 420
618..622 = 372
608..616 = 533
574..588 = 1236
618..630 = 1202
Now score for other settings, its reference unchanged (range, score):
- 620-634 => 1.06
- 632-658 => 0.98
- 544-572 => 1.36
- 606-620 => 0.77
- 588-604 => 1.23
